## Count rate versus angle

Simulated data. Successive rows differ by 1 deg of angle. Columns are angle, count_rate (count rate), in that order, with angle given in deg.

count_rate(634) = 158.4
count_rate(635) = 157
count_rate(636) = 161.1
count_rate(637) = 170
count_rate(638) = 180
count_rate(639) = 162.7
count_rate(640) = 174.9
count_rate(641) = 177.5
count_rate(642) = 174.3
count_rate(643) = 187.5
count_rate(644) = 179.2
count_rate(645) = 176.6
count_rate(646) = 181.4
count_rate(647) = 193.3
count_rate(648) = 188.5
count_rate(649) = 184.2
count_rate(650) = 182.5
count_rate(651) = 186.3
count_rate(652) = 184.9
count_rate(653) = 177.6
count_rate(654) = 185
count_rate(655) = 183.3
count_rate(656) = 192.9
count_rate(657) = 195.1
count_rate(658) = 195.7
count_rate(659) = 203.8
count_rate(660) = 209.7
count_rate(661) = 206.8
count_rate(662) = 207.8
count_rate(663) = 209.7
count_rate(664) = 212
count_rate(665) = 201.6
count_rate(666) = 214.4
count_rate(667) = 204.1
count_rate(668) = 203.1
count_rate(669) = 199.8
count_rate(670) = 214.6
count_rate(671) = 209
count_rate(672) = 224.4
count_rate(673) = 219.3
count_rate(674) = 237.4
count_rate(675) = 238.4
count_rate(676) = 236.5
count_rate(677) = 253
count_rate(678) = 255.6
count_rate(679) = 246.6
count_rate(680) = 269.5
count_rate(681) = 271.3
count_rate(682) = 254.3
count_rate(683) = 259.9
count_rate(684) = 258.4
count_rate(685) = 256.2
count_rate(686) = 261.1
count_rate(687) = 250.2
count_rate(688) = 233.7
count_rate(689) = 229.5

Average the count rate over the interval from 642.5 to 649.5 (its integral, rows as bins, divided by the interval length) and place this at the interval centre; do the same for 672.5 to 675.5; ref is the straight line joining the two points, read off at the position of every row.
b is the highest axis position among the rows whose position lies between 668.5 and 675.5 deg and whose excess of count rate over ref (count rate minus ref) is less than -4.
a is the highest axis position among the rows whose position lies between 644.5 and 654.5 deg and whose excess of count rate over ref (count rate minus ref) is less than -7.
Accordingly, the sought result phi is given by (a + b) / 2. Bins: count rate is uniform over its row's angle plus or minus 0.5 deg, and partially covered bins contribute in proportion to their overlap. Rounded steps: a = 654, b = 673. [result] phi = 663.5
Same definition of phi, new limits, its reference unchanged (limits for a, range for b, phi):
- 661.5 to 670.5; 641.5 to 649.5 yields 659.5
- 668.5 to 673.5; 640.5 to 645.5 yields 659.0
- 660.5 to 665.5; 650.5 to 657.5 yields 661.0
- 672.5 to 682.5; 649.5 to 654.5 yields 663.5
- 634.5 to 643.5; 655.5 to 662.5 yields 648.5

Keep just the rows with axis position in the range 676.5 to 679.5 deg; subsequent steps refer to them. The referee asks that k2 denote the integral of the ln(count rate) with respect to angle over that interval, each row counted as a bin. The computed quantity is 17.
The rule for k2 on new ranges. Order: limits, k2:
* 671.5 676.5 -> 27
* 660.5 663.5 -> 16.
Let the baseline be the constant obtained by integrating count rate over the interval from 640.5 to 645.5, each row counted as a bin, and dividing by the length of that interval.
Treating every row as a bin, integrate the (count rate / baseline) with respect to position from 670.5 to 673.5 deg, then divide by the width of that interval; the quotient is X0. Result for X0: 1.22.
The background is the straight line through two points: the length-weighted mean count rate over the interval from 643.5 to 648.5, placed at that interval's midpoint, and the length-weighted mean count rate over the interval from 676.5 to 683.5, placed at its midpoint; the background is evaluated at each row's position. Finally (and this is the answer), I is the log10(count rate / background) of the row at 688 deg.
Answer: -0.073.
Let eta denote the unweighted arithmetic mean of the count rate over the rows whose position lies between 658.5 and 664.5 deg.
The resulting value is 208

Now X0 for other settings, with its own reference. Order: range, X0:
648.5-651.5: 1.03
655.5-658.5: 1.09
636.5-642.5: 0.97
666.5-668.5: 1.14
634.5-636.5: 0.89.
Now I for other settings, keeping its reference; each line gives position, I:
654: -0.037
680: 0.018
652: -0.028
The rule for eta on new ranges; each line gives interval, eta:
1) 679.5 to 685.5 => 262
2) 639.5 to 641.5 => 176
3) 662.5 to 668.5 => 207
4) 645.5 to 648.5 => 188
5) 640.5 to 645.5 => 179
